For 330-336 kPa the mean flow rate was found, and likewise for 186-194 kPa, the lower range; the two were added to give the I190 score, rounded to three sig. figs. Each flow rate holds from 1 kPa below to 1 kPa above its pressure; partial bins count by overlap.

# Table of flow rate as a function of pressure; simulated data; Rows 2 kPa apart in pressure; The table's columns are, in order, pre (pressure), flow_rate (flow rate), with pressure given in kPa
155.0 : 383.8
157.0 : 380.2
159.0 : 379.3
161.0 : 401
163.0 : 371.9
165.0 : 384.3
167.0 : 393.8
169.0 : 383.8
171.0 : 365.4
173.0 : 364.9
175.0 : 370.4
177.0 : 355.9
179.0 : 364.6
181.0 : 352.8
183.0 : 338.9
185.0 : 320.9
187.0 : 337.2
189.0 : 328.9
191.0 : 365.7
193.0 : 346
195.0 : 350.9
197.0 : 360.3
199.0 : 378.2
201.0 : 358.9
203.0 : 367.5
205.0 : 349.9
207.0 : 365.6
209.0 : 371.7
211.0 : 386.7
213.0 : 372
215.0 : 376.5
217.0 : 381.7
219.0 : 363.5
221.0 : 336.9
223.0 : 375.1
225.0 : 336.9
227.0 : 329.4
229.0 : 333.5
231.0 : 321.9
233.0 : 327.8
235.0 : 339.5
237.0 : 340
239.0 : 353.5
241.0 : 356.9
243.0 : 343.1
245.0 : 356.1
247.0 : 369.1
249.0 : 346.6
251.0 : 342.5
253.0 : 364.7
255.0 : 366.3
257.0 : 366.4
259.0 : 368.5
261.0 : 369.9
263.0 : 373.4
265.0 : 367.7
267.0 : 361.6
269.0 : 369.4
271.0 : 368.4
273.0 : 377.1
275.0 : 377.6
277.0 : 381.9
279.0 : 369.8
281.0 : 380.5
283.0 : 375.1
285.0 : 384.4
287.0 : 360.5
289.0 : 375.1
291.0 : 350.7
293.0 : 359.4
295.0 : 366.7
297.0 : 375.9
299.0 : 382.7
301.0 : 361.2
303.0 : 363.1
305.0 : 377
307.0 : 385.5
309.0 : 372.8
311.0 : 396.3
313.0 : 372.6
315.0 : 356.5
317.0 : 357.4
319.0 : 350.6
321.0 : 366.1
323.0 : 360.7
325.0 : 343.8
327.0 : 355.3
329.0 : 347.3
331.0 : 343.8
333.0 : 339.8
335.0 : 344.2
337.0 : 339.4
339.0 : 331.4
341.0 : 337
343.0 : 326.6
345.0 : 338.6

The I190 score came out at 687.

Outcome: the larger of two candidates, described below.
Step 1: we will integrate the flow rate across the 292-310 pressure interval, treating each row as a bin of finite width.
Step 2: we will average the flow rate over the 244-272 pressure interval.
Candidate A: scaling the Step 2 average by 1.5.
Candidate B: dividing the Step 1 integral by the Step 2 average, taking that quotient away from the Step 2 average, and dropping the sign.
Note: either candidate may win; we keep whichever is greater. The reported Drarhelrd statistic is 545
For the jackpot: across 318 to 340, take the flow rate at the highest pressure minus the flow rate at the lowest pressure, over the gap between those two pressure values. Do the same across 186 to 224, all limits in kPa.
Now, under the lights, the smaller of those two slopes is -1.0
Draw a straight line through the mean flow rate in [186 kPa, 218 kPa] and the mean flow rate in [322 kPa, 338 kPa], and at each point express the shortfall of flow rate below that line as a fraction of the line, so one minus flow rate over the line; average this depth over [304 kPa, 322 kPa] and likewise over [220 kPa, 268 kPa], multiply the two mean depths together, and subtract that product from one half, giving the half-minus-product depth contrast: 0.501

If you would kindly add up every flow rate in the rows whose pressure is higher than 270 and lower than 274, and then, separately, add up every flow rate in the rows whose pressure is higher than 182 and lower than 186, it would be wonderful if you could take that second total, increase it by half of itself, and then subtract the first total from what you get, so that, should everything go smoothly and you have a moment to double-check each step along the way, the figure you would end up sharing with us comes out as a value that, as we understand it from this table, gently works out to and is 244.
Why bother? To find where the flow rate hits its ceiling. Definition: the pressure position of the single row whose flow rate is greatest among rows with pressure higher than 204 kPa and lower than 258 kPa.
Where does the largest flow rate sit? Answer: 211.0 kPa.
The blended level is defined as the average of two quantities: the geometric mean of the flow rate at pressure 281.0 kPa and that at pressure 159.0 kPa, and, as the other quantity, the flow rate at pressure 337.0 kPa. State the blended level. 360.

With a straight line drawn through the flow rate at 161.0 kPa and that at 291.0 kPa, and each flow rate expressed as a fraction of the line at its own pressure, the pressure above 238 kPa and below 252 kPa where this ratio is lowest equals 243.0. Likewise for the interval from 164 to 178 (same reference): 177.0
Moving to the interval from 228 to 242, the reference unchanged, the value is 231.0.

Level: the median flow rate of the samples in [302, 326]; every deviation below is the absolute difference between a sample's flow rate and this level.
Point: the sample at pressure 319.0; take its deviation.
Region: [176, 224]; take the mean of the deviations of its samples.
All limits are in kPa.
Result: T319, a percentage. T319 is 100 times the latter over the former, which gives 99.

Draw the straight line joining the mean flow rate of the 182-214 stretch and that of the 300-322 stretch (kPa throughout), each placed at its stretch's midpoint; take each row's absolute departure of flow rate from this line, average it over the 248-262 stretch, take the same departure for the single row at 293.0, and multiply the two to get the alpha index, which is 61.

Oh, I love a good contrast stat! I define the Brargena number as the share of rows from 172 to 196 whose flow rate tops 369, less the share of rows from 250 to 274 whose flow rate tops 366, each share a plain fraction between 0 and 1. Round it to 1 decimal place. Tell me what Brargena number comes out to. -0.7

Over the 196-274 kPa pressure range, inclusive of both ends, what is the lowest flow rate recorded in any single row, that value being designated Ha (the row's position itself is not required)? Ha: 321.9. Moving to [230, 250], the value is 321.9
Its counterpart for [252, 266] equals 364.7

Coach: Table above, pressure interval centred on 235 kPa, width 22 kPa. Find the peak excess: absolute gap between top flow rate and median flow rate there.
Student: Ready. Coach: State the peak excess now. 17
